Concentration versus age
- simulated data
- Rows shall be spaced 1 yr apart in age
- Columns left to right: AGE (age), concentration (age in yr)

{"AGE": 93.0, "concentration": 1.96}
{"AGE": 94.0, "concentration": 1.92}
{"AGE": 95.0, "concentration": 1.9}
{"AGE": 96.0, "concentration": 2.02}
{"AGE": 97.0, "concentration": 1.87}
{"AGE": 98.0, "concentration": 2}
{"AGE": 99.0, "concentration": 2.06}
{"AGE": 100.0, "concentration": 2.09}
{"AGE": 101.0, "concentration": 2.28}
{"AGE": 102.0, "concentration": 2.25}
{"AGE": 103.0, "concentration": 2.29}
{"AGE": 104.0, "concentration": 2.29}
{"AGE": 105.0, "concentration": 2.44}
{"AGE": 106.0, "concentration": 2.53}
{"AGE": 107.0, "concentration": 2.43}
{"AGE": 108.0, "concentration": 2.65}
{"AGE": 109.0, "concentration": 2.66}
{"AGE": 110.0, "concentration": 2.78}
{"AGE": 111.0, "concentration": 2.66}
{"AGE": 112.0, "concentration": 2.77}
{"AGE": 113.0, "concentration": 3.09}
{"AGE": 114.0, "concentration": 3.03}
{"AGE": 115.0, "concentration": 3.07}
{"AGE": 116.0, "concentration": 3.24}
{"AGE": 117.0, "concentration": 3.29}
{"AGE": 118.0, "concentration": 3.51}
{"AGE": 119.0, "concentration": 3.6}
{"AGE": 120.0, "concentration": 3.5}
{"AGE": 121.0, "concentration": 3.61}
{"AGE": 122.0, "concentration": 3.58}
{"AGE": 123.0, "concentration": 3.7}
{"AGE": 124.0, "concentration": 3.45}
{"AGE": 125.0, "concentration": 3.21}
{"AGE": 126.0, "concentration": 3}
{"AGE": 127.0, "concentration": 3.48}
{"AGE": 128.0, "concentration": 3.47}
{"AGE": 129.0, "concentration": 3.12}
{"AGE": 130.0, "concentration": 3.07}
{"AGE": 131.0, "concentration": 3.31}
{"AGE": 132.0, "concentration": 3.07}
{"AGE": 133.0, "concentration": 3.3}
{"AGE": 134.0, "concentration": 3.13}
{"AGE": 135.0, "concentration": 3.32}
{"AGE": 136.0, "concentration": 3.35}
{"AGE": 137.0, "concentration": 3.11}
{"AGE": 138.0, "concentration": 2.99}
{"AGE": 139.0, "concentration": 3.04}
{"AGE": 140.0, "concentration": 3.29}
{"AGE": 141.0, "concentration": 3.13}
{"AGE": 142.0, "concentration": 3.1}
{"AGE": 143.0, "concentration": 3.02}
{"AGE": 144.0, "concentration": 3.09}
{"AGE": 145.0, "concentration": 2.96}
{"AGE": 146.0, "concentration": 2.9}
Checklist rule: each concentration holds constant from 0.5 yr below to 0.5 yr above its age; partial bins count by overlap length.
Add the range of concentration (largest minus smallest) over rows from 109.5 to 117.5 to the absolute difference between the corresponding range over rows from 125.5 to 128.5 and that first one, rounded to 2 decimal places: 0.78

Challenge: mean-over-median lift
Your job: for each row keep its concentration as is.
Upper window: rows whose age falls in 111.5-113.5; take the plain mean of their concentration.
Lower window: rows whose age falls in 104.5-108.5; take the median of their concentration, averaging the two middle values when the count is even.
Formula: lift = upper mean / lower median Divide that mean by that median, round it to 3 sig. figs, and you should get 1.18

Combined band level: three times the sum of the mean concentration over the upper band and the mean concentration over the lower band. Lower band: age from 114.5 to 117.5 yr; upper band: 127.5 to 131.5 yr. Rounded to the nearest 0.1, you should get 19.3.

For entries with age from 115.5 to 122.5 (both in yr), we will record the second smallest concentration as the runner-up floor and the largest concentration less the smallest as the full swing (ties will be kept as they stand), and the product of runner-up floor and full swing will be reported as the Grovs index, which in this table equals 1.2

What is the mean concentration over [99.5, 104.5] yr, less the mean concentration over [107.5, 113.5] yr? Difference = -0.53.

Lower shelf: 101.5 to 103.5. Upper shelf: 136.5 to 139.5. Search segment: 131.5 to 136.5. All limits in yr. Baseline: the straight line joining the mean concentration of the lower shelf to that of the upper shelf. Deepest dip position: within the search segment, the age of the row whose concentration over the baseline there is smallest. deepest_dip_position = 132.0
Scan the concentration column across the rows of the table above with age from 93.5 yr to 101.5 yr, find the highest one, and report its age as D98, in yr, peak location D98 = 101.0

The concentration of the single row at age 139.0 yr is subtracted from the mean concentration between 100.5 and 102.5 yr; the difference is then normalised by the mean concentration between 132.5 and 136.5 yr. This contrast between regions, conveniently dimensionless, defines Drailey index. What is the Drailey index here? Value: -0.24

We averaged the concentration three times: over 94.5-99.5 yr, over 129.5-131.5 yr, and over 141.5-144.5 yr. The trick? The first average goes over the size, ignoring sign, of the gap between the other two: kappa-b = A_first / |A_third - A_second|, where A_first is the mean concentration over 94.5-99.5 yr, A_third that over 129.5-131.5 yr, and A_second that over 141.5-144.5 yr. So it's 16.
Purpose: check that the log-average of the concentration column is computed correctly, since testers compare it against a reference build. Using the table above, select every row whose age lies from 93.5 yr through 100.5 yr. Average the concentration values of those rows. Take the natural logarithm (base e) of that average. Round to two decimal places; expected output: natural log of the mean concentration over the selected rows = 0.68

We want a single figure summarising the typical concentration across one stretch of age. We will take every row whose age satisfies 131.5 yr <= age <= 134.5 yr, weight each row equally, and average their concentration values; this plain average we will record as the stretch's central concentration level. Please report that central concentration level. 3.17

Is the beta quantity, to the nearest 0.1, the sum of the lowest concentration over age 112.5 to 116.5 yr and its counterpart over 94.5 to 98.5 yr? 4.9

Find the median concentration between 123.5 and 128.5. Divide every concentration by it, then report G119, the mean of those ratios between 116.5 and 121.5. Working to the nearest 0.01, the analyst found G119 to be 1.02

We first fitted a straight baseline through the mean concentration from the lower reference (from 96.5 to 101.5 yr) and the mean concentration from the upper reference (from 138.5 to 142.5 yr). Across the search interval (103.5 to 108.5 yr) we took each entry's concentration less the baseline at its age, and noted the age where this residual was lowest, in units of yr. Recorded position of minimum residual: 104.0 yr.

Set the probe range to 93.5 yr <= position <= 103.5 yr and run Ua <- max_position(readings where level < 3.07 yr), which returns 103.0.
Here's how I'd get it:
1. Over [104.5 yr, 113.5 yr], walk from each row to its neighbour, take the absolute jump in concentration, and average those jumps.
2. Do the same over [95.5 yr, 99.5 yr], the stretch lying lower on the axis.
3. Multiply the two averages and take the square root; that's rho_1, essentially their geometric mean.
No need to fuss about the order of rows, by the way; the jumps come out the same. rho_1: 0.12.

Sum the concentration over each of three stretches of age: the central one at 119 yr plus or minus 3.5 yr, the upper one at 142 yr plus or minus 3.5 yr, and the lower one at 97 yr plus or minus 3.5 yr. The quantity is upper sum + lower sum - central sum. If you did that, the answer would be 11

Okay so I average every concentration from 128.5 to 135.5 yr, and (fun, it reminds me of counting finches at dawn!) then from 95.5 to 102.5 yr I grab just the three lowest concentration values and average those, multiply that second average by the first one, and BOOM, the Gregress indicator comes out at 6.3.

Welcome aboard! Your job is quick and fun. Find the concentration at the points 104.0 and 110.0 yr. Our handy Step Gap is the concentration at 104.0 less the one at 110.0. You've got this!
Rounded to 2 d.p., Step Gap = -0.49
